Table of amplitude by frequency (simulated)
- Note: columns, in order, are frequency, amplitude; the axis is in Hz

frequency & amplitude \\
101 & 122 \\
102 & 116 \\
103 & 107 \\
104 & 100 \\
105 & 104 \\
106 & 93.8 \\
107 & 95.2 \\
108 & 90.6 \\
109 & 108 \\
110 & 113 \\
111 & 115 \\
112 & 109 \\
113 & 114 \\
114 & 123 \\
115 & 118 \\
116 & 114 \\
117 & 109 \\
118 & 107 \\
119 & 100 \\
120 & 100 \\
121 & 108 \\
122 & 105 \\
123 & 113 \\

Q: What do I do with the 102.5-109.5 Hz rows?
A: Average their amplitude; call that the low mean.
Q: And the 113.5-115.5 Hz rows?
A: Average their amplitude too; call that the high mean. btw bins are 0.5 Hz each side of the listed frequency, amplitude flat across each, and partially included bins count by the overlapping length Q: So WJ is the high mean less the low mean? 21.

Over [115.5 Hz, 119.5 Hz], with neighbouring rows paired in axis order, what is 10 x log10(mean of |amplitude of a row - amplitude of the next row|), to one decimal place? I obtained 6.7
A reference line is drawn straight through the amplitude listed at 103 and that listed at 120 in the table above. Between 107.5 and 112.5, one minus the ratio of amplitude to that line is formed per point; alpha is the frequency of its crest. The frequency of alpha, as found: 108 Hz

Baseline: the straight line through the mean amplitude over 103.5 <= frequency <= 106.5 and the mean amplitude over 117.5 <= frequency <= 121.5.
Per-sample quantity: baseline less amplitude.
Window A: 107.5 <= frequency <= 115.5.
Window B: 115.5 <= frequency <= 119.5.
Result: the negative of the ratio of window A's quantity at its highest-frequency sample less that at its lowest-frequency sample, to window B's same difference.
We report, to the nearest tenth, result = 1.7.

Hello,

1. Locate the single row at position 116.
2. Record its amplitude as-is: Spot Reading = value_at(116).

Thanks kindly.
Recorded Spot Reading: 114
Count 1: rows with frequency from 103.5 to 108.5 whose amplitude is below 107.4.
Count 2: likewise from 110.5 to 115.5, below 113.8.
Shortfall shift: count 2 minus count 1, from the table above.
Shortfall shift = -4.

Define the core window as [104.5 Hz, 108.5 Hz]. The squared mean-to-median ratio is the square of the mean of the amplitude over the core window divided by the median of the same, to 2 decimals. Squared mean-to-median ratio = 1.03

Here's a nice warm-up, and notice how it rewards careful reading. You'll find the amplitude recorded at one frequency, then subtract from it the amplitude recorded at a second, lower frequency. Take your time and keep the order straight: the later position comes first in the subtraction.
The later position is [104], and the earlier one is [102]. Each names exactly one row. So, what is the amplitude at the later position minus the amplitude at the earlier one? -16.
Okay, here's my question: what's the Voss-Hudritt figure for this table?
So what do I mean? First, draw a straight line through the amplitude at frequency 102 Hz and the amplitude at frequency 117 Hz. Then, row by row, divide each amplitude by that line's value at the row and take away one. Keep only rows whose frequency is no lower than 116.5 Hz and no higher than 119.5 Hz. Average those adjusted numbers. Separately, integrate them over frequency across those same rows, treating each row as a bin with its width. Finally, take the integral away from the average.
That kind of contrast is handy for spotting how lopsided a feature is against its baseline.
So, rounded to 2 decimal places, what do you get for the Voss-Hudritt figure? 0.06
